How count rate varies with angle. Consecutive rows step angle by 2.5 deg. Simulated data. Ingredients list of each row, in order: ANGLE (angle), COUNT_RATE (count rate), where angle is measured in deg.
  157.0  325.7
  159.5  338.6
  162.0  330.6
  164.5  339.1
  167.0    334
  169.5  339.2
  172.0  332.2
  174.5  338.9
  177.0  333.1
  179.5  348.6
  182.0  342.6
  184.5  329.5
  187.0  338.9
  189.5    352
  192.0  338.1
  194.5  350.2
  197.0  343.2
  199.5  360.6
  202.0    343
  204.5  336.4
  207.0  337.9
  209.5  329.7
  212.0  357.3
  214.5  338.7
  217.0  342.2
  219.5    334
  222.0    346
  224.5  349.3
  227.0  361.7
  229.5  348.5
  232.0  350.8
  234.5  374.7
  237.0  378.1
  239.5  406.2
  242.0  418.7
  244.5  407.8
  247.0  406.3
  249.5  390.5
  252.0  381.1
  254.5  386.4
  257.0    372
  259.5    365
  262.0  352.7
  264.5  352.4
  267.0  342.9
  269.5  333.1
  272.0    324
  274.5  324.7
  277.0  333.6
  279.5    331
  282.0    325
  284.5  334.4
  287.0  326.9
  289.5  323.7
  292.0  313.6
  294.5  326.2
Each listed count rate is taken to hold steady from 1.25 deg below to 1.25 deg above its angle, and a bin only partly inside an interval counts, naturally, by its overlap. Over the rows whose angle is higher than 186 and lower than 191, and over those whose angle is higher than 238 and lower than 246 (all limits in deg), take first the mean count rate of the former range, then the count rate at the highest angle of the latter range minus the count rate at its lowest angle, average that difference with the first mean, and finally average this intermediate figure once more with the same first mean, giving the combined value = 259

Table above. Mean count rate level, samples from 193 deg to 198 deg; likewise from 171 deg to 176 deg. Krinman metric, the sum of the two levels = 682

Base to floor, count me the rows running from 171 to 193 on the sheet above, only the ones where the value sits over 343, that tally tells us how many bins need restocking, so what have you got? 2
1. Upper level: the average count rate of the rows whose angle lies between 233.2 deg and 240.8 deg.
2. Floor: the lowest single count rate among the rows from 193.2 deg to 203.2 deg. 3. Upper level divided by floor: 1.13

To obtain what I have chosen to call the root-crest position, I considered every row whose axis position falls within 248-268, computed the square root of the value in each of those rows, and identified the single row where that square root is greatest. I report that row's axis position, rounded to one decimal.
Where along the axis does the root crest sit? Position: 249.5 deg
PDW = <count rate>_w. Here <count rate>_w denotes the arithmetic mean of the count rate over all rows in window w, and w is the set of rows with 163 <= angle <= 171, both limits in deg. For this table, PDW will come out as 337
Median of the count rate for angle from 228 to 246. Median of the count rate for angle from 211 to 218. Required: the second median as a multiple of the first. 0.91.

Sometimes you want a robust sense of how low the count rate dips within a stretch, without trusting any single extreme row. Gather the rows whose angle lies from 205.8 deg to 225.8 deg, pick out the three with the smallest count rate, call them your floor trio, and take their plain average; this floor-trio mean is 334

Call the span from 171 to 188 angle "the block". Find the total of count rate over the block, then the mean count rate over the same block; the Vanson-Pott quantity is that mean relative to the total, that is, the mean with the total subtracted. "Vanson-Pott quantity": -2026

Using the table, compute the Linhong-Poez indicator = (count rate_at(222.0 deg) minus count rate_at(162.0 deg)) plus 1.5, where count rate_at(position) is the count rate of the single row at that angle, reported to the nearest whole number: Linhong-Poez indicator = 17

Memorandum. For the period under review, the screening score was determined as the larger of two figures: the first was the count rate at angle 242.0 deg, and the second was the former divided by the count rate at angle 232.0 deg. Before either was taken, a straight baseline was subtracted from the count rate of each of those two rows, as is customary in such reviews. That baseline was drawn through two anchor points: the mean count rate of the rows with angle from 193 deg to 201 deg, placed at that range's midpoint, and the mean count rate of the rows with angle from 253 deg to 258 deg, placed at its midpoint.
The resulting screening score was 46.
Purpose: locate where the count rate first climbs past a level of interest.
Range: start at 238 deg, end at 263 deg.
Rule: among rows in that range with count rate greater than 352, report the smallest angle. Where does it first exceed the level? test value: 239.5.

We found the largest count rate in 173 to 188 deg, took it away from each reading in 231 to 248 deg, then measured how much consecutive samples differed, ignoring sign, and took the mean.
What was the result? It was 13.4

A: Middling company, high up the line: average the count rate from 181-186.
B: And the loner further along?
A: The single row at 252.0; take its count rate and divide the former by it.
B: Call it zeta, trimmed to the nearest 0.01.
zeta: 0.88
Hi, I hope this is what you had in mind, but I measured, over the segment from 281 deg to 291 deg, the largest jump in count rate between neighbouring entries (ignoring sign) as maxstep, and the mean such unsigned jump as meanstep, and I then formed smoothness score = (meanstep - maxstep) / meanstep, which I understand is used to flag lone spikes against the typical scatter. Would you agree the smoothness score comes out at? -0.4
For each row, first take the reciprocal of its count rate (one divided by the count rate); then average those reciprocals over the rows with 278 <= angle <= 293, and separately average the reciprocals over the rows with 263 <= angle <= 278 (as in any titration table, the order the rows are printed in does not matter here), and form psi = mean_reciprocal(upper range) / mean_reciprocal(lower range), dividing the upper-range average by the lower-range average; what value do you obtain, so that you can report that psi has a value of 1.03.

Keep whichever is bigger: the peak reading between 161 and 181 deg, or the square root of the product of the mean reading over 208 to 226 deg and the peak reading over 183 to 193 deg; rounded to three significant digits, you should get 349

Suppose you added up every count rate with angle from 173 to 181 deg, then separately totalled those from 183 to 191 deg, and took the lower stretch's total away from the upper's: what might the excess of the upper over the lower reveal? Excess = 0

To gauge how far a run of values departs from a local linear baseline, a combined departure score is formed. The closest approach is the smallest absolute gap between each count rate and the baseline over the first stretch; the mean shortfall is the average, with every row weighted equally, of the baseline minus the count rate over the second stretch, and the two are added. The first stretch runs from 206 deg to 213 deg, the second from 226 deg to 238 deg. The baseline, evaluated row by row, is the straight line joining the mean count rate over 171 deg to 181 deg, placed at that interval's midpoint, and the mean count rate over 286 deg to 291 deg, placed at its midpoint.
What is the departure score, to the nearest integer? -28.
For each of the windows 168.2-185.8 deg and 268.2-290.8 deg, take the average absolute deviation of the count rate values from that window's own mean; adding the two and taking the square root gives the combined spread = 3.05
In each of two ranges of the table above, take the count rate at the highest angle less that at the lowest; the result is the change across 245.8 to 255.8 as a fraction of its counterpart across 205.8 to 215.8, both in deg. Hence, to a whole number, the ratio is -25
